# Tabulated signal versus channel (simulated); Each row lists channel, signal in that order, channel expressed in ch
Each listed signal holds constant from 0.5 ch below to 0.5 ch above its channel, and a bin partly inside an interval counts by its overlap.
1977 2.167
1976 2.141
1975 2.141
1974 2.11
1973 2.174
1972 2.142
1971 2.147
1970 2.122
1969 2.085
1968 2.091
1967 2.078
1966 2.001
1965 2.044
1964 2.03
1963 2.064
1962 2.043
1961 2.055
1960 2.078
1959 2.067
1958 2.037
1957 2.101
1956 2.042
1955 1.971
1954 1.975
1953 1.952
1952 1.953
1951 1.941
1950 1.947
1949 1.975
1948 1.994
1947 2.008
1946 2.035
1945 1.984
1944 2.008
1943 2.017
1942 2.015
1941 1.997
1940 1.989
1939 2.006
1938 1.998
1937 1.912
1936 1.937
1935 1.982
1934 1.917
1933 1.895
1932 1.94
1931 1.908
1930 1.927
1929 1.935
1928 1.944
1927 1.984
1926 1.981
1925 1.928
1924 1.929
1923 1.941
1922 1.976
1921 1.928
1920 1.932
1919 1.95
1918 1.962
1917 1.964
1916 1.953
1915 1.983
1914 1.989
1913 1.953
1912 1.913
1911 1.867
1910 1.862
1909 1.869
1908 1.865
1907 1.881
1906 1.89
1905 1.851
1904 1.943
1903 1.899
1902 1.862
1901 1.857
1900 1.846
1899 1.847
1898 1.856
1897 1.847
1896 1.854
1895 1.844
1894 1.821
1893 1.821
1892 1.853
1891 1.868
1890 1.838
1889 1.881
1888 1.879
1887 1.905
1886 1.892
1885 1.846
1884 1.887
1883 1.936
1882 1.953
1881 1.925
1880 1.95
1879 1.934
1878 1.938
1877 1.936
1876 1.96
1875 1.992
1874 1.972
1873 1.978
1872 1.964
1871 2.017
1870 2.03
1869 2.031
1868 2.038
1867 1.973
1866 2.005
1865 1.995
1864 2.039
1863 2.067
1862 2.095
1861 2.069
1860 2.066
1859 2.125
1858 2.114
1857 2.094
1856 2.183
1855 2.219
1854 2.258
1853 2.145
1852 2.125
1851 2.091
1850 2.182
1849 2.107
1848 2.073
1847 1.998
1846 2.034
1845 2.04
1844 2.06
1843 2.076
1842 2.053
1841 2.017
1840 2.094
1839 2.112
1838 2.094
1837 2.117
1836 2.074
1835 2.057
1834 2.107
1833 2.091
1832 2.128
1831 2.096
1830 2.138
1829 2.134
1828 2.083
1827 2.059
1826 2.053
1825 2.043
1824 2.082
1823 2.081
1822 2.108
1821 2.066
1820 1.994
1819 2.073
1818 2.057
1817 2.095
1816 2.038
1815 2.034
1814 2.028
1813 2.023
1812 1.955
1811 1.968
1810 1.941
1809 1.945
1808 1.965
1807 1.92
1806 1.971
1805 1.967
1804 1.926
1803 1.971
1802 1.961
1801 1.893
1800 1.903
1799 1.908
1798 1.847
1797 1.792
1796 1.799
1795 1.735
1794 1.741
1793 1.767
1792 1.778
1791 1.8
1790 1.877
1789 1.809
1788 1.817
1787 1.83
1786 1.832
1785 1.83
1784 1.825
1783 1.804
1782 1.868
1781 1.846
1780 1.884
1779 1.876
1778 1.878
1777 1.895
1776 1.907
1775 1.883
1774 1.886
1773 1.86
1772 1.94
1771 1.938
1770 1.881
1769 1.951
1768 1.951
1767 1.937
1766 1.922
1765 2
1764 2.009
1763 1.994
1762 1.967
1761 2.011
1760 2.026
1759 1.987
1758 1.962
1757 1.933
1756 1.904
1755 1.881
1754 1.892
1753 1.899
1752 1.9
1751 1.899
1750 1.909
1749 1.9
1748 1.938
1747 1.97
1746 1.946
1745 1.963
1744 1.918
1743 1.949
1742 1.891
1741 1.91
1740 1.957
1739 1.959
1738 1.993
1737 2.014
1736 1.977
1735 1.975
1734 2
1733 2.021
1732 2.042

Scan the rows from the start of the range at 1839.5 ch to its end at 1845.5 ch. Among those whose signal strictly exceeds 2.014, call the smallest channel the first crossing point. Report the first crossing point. 1840 ch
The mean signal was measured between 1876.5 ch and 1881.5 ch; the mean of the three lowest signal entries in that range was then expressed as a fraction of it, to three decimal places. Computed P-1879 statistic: 0.997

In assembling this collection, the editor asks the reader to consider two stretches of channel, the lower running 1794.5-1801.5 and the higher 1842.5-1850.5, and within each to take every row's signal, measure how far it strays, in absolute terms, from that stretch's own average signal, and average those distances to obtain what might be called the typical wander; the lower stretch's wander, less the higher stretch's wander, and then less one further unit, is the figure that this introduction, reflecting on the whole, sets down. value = -0.983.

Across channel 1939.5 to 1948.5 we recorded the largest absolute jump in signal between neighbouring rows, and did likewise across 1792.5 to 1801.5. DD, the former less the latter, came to -0.013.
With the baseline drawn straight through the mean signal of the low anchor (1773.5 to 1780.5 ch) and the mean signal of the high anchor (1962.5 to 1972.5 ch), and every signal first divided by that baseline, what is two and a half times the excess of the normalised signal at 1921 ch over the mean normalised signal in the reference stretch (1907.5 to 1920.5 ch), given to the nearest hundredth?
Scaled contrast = -0.01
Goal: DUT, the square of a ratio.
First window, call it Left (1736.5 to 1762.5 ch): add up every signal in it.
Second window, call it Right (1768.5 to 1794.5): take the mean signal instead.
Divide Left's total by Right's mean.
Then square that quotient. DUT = 741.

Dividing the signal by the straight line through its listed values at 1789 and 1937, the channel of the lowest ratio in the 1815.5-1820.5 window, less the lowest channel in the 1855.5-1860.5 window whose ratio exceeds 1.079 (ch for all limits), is -36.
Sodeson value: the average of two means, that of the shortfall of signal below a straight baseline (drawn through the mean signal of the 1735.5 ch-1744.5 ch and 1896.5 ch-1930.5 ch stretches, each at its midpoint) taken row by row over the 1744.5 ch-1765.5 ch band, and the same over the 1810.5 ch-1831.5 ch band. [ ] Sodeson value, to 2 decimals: -0.06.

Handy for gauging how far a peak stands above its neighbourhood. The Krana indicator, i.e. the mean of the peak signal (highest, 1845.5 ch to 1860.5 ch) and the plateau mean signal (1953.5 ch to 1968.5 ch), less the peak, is -0.11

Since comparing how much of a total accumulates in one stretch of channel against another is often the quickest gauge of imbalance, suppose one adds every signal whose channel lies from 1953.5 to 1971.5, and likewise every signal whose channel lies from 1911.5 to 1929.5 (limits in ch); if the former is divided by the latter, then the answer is 1.05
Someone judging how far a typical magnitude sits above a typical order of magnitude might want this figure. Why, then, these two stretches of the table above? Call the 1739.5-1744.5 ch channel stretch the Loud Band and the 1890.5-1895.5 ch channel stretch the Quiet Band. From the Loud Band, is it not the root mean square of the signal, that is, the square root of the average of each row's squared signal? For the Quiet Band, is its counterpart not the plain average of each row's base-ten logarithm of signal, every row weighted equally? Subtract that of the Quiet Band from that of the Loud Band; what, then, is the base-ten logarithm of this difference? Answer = 0.220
